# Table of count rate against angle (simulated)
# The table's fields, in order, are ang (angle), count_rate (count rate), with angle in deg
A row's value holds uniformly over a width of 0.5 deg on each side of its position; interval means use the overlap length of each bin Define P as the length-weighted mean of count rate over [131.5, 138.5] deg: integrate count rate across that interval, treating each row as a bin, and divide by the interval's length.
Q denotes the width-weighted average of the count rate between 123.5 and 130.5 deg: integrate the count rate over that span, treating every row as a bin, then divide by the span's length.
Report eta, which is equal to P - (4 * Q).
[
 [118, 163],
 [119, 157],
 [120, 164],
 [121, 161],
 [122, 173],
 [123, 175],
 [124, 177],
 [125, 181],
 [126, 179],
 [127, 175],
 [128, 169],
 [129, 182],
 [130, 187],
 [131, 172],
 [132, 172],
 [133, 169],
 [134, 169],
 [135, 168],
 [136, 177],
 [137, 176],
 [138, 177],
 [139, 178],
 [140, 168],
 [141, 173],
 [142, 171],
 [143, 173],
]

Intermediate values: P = 173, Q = 179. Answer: -542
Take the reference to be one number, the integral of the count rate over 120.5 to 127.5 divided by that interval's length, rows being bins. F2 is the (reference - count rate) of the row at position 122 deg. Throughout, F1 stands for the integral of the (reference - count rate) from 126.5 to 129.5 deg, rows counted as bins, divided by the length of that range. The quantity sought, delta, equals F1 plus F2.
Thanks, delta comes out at 1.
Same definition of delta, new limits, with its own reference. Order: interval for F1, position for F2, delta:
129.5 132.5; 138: -5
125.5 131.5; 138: -5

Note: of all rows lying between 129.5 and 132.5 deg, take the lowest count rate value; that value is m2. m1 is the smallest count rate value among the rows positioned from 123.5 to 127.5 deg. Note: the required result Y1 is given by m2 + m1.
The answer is 347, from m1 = 175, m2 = 172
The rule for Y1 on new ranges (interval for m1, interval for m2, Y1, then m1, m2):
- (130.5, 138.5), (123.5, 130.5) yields 337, 168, 169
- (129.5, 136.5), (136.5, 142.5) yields 336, 168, 168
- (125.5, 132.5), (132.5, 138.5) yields 337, 169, 168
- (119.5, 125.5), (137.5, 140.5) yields 329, 161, 168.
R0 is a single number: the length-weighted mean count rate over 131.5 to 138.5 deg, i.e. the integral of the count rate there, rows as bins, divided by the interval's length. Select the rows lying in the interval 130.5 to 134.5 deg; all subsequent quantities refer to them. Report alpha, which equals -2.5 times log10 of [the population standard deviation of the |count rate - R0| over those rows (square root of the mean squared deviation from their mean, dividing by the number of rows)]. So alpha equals -0.4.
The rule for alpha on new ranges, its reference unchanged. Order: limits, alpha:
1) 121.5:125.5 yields -1.2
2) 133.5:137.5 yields 0.7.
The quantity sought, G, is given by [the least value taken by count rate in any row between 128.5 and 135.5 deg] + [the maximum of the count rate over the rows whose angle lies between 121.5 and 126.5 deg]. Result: 349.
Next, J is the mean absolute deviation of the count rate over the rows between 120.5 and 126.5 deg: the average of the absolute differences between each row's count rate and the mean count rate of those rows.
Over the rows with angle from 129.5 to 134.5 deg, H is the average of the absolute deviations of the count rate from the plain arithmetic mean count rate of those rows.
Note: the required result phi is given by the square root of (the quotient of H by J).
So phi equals 1.0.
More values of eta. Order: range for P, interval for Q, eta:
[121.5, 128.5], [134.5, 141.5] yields -520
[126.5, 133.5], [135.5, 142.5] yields -522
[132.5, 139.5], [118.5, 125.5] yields -505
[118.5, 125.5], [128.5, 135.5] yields -527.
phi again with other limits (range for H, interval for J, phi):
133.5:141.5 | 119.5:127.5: 0.8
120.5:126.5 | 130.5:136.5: 1.4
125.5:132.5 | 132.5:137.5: 1.2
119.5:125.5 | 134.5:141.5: 1.3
